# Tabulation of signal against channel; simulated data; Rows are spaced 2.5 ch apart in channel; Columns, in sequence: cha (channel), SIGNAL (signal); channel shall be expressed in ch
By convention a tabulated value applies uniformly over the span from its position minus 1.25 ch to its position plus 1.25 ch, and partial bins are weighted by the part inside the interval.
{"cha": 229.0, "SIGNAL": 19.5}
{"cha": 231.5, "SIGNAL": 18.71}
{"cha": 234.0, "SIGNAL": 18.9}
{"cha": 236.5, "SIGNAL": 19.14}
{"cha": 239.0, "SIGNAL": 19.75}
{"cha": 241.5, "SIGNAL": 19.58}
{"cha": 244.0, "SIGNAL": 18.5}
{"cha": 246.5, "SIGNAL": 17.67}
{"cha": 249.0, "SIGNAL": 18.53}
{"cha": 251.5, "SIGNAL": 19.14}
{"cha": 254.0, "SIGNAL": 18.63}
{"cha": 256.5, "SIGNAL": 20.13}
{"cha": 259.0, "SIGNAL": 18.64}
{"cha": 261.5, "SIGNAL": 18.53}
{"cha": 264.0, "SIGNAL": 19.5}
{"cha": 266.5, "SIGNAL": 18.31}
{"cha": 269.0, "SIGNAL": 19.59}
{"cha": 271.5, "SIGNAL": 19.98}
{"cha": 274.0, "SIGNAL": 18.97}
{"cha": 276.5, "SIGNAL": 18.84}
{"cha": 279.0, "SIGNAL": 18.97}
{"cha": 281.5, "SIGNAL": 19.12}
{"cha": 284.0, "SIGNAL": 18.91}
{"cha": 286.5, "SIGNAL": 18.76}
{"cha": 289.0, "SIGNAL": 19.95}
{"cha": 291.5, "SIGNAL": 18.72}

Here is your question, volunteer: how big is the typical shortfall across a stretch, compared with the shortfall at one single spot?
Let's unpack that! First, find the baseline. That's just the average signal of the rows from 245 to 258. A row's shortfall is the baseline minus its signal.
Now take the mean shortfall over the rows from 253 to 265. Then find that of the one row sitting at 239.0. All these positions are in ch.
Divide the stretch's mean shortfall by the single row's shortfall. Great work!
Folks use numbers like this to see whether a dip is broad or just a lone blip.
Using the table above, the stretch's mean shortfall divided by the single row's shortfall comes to 0.29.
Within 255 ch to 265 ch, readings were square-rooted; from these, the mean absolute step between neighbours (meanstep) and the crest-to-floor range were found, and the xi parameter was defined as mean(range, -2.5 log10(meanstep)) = 1.35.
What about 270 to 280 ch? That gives 1.71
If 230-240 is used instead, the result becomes 1.81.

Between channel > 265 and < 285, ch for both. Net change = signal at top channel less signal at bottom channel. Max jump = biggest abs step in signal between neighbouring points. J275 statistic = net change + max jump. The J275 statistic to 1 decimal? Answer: 1.9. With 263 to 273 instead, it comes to 1.8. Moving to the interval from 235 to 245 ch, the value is 0.4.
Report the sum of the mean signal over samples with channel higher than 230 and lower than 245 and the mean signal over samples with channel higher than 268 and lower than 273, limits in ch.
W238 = 38.9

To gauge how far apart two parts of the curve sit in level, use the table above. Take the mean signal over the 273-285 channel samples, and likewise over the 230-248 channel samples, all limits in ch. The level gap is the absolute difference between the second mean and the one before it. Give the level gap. 0.07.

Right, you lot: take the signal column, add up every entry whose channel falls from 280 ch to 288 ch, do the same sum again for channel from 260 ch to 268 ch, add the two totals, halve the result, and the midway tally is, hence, 56.6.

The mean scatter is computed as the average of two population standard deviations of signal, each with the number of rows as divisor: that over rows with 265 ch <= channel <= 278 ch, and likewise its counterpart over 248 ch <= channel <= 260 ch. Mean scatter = 0.59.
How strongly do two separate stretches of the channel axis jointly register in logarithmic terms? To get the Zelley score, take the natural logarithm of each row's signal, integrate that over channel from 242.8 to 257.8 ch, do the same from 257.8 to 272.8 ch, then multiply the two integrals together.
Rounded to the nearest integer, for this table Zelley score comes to 1945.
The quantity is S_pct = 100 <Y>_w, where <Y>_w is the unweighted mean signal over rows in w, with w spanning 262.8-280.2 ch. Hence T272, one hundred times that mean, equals 1917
